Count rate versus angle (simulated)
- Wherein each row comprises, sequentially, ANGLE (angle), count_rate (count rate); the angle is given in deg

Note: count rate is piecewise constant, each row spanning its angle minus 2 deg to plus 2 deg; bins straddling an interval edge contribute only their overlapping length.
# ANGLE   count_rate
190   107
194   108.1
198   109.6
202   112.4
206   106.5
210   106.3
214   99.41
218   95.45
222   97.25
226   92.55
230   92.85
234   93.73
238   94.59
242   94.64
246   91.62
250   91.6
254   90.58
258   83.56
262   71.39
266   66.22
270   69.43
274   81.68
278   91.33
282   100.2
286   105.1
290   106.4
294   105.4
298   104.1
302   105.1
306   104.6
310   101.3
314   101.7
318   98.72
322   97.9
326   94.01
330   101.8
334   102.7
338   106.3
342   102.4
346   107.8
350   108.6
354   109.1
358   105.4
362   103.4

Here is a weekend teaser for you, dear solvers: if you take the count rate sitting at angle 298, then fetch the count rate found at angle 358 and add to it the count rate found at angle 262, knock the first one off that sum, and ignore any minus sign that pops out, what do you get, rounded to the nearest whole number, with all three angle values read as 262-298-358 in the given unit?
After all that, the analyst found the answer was 73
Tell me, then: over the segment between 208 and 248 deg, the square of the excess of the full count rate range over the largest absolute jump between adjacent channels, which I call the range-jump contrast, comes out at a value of 61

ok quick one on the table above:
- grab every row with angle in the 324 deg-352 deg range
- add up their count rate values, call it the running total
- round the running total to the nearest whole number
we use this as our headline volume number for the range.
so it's 724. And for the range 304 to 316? 308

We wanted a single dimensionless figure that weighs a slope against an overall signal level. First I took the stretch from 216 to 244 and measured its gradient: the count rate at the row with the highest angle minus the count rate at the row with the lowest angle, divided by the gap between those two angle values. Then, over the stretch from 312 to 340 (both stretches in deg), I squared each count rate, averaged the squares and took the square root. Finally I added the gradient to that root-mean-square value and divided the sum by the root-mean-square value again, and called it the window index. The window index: 1.000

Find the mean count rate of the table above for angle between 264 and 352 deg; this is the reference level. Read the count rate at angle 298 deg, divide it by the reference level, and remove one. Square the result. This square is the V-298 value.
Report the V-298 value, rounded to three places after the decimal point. 0.003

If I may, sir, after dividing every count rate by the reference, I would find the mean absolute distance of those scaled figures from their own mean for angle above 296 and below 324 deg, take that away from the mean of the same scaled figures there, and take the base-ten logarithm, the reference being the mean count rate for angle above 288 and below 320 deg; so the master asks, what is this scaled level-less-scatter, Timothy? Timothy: -0.016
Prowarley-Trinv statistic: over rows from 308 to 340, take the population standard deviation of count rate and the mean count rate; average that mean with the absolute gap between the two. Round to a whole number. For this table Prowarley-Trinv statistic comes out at 99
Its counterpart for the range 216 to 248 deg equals 93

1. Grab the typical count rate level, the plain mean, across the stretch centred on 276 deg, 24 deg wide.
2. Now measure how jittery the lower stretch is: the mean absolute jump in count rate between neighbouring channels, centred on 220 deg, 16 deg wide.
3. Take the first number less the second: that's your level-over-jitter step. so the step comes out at 82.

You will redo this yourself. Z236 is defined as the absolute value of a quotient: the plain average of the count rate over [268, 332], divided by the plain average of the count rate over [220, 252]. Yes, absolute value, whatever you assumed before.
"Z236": 1.05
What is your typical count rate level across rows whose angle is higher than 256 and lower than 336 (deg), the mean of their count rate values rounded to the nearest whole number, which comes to 95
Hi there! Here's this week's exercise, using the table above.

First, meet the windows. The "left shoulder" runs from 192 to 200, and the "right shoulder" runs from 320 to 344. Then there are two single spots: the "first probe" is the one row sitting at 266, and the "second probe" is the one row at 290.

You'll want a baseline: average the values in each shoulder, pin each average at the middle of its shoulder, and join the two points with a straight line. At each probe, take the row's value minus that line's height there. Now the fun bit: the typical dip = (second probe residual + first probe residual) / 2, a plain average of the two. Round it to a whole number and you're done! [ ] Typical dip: -18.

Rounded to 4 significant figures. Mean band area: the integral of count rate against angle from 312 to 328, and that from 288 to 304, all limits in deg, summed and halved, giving 1627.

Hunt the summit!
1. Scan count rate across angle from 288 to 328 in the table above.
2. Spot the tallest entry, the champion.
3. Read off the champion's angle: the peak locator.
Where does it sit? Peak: 290 deg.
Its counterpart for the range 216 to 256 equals 222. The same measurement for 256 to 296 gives 290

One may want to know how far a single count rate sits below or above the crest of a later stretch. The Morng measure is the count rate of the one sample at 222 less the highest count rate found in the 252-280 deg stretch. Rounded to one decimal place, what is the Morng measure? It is 5.9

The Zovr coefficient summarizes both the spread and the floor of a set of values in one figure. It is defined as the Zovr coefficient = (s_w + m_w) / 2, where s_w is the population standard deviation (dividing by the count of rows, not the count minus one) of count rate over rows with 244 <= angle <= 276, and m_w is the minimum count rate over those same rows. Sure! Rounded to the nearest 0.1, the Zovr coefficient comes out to 38.0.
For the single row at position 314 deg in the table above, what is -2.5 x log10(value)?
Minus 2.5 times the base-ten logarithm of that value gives -5.02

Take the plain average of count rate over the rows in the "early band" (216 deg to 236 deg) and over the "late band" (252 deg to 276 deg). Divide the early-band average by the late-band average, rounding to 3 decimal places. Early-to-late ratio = 1.223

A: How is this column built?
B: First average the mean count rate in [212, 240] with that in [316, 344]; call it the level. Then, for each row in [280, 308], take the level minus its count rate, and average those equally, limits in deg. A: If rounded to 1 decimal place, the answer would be -6.6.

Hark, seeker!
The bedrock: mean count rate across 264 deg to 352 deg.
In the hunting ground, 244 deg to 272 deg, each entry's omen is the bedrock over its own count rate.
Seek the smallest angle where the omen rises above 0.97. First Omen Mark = 246 deg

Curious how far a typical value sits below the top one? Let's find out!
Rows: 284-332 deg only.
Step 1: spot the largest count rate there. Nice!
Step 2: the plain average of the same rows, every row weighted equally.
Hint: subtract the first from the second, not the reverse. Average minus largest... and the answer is -4.2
